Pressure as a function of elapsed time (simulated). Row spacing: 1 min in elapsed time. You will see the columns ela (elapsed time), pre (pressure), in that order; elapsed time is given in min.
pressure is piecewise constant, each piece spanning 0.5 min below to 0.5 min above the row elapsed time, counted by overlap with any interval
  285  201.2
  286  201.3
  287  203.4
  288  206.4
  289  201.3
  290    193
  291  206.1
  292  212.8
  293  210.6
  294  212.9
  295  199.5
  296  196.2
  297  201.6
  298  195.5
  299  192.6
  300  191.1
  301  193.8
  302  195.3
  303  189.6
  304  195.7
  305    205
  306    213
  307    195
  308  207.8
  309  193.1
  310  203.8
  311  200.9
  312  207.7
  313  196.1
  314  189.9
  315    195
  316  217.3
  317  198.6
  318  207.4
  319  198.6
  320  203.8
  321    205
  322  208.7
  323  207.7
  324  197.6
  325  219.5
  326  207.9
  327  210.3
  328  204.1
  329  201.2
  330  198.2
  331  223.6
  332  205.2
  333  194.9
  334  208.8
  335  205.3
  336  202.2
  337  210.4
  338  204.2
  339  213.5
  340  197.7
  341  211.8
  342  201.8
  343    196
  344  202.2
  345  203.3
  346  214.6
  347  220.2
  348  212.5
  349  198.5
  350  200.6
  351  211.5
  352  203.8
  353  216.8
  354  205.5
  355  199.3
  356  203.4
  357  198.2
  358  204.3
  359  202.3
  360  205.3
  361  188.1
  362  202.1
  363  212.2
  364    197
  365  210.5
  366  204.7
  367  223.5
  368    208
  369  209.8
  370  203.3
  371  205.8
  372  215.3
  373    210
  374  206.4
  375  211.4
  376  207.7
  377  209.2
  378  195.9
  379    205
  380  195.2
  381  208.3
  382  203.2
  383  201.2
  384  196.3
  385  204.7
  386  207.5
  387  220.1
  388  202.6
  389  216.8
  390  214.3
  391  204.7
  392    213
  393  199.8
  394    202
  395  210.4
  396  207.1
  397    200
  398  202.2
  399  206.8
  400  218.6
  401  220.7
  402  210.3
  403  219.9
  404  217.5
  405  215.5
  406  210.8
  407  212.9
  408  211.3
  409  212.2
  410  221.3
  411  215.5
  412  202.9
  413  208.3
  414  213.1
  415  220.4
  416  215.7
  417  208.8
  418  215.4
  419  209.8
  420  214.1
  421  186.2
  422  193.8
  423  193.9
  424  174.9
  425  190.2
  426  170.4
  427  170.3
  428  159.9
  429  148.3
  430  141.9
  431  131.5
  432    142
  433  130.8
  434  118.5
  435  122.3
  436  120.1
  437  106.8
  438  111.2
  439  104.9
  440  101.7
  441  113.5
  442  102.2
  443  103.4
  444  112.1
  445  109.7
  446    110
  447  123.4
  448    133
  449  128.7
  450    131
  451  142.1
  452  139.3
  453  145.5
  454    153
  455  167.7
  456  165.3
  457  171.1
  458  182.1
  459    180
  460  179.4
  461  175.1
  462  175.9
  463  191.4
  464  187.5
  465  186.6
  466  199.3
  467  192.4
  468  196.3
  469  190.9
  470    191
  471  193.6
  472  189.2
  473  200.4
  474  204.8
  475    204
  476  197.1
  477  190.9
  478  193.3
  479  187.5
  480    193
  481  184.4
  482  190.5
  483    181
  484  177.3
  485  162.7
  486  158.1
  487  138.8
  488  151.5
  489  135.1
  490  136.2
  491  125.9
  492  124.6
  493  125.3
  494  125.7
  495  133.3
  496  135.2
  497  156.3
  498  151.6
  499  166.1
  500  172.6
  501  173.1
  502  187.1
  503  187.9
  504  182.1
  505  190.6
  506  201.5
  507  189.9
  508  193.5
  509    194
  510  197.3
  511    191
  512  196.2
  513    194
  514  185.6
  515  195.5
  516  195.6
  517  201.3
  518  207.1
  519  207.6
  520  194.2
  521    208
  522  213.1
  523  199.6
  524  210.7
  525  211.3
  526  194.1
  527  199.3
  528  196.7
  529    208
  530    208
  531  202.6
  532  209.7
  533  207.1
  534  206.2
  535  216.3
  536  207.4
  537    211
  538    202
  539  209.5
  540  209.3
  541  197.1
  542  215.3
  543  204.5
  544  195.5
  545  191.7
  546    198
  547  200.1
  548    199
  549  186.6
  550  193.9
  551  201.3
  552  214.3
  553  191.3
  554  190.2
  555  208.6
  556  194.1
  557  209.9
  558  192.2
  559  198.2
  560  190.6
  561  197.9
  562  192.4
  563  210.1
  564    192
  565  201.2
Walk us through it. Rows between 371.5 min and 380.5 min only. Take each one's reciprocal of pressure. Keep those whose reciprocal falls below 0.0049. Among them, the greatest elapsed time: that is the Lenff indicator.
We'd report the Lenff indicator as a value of 379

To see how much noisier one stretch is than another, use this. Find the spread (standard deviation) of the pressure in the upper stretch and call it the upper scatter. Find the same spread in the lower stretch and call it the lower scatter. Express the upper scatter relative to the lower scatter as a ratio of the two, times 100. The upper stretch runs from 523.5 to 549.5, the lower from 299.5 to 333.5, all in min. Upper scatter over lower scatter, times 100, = 89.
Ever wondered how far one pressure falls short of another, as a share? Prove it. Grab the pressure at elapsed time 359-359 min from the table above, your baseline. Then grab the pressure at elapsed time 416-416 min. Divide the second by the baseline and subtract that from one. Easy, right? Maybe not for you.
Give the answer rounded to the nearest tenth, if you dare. -0.1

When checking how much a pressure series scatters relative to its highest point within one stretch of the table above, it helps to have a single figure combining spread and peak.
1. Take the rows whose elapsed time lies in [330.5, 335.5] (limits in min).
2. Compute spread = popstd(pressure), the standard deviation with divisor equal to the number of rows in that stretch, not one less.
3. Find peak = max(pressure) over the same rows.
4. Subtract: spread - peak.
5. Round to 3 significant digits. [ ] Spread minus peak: -214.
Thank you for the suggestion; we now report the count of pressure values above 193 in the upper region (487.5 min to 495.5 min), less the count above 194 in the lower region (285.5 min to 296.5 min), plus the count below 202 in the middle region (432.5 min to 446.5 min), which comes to 4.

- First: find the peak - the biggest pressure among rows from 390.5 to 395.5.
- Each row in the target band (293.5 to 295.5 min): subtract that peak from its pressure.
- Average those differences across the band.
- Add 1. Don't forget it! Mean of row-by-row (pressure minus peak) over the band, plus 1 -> -6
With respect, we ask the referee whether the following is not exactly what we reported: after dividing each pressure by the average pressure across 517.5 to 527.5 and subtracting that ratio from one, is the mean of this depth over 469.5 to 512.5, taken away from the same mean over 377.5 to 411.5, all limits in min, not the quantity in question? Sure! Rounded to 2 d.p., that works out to -0.17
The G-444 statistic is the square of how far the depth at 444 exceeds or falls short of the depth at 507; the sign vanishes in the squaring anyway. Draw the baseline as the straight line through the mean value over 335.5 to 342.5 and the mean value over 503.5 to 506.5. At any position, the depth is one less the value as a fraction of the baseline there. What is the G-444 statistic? 0.18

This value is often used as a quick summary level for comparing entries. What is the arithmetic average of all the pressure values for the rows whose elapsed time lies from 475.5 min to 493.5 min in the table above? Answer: 164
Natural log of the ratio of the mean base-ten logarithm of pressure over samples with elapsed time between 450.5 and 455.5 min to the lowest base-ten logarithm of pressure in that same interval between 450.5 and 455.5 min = 0.0138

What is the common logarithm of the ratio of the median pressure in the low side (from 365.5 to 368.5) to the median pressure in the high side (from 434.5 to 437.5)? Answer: 0.24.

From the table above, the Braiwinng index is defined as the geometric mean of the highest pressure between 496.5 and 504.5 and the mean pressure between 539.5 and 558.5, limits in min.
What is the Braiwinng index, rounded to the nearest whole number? 194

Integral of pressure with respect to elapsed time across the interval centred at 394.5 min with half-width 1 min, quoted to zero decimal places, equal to 412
